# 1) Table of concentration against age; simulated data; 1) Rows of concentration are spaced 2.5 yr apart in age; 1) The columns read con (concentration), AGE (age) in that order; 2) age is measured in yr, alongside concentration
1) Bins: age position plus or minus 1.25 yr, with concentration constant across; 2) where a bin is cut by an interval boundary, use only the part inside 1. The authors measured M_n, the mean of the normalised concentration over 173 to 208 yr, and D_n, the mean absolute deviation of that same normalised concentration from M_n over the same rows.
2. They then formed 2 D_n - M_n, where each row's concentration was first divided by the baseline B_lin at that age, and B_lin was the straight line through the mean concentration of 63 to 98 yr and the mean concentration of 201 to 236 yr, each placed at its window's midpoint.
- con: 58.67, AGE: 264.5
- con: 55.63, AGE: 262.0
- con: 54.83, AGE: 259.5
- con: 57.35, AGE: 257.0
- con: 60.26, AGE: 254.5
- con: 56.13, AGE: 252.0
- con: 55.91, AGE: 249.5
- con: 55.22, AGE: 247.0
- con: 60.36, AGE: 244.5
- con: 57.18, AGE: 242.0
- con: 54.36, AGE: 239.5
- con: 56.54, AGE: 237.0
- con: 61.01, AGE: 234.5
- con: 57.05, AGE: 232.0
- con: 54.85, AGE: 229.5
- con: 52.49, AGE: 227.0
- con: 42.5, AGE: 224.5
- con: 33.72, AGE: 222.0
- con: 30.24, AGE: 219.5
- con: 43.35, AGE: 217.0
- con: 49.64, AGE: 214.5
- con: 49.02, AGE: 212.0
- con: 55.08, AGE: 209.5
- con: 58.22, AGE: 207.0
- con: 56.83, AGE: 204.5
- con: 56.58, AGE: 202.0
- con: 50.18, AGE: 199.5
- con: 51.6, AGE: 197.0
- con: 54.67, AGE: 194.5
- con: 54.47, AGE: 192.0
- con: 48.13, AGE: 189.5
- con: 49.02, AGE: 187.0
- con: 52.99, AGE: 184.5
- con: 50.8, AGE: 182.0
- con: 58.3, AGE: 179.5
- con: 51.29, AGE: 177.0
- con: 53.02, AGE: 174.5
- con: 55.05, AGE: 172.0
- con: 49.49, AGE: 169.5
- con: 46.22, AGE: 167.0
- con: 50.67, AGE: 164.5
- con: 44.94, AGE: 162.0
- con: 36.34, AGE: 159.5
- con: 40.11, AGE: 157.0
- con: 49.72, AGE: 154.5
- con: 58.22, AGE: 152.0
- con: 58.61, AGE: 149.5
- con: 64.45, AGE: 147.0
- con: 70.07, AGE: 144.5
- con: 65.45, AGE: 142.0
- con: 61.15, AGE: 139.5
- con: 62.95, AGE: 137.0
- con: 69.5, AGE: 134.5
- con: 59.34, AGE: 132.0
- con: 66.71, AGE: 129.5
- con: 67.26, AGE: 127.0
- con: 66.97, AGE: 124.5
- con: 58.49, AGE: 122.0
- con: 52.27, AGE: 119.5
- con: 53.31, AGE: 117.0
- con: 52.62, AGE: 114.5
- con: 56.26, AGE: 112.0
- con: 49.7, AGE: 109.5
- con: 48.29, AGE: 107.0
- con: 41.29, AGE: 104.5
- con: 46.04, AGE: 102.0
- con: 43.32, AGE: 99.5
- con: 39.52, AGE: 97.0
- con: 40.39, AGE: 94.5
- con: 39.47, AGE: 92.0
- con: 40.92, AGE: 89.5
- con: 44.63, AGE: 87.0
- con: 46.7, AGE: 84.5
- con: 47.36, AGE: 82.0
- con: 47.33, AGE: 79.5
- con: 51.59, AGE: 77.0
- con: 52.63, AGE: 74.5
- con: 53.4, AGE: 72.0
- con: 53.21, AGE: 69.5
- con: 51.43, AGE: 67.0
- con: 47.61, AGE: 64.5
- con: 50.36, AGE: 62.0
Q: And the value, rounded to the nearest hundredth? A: -0.97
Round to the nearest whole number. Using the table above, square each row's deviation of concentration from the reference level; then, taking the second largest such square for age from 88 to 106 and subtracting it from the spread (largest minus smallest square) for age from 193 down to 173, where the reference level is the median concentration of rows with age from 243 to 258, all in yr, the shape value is -225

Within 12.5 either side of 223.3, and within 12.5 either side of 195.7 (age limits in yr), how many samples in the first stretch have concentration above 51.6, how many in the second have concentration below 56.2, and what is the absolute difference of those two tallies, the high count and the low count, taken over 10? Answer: 0.30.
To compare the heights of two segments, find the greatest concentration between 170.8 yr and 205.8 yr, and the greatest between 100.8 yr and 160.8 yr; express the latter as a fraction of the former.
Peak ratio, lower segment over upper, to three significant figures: 1.20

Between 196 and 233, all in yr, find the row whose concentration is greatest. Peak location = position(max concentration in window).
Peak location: 207.0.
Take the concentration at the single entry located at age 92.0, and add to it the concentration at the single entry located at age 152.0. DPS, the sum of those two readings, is 98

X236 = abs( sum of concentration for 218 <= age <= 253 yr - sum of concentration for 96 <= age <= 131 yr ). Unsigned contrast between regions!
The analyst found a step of 14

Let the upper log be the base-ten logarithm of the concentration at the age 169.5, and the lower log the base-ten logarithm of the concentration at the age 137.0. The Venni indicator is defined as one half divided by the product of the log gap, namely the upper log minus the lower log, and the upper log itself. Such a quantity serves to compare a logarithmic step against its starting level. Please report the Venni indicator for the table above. -3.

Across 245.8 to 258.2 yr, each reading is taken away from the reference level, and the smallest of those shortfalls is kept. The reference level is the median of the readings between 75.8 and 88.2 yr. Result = -12.9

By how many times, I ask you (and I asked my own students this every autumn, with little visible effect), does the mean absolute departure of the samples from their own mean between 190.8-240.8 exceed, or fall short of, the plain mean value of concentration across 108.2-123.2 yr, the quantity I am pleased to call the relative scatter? 0.11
